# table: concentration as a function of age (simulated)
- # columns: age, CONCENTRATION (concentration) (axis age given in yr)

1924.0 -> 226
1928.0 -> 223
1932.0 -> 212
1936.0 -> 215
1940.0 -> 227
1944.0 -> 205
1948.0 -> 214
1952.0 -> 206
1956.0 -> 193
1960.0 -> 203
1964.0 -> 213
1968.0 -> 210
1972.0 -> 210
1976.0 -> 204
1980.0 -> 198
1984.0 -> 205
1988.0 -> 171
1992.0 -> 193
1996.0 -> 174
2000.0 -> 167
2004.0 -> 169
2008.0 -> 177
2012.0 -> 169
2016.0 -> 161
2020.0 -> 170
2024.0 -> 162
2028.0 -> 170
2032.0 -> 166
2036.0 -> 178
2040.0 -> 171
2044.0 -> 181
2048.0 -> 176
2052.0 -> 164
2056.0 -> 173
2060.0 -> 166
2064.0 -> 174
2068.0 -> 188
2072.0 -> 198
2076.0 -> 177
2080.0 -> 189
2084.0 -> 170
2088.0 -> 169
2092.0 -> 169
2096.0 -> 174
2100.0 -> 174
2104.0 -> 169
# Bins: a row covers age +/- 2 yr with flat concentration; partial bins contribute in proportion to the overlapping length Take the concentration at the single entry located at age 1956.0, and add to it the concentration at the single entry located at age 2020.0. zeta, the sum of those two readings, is 363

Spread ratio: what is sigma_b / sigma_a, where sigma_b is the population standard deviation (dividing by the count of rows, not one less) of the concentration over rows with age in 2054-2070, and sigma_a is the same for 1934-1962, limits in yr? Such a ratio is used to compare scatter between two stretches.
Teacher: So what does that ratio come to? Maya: 0.80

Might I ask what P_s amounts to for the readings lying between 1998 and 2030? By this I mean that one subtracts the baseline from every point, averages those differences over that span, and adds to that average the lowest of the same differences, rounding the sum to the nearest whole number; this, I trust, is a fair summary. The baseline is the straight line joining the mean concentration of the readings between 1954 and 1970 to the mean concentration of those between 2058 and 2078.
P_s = -56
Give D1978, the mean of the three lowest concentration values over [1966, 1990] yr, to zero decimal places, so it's 191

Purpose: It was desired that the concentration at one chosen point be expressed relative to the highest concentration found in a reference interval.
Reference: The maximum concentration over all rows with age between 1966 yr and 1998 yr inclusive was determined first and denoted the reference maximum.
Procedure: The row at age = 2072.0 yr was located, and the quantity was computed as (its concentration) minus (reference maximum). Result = -12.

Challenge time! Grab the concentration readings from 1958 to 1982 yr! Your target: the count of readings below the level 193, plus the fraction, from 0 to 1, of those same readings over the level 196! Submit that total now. 1.0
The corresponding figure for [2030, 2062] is 8.0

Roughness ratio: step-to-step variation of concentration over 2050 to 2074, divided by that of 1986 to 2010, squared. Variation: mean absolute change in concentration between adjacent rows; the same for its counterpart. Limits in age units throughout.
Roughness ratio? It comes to 0.7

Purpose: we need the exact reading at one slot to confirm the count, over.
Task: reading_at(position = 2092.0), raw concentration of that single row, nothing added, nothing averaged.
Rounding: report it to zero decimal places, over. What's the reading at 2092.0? 169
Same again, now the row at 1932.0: 212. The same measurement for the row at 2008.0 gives 177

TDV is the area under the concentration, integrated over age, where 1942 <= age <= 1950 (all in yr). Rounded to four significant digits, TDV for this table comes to 1676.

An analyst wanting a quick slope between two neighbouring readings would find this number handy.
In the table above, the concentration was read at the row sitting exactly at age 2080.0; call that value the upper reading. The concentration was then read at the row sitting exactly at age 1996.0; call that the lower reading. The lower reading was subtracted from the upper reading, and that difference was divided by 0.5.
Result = 30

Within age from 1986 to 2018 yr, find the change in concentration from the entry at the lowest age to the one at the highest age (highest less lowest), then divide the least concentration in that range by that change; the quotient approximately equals -16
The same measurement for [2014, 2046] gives 8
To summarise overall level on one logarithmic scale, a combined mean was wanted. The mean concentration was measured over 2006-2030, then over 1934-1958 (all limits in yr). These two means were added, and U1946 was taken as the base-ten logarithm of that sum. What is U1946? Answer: 2.58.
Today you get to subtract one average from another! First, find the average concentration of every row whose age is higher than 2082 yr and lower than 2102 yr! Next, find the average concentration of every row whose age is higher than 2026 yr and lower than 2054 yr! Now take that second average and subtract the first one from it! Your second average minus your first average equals 1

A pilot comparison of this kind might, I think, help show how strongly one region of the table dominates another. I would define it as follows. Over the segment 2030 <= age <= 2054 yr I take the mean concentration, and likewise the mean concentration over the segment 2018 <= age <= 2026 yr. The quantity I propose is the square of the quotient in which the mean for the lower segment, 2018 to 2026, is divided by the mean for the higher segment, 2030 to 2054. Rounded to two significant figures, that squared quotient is 0.92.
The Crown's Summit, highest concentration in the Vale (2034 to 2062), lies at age 2044.0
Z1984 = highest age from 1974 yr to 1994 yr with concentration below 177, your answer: 1988.0 yr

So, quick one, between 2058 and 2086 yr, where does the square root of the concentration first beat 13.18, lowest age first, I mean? 2064.0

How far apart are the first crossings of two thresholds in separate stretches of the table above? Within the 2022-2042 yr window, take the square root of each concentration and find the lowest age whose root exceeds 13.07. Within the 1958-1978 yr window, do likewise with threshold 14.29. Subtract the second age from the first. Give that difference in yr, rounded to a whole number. 72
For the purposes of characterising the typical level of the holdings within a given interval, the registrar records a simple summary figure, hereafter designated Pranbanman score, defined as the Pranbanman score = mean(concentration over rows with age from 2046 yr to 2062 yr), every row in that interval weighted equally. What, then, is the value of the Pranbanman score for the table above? 170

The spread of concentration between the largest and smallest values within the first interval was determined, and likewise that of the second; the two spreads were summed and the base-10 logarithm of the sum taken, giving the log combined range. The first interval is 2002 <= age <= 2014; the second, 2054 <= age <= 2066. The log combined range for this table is 1.20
